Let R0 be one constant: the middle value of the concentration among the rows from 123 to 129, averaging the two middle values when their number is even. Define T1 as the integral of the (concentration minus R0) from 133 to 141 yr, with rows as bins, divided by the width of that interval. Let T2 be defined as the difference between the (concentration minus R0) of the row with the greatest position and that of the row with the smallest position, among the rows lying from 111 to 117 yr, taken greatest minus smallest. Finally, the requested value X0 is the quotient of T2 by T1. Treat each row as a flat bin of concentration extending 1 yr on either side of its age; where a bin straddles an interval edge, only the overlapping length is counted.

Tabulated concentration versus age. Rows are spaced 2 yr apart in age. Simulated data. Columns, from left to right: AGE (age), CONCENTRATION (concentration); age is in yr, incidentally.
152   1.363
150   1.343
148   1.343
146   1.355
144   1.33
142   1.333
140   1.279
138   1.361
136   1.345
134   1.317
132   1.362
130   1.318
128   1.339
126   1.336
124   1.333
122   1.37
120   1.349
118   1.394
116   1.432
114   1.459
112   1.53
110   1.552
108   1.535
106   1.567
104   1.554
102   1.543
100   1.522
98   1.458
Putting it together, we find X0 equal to 9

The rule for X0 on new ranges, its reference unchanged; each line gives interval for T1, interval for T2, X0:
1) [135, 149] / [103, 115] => 111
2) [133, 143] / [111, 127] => 22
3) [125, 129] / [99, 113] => 5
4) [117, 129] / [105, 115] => -6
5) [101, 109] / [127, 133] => 0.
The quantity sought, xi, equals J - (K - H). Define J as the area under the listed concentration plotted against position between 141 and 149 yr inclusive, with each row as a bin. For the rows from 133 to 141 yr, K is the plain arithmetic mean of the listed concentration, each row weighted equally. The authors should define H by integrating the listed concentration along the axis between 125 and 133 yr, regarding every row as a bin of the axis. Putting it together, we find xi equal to 20.1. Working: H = 10.71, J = 10.7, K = 1.33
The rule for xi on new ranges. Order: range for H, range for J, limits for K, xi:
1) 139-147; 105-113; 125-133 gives 21.6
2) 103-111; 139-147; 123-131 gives 21.7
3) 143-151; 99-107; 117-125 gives 21.8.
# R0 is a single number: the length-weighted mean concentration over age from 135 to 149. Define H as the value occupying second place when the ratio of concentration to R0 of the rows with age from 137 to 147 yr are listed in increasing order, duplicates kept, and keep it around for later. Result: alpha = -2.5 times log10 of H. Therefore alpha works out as 0.004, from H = 1.00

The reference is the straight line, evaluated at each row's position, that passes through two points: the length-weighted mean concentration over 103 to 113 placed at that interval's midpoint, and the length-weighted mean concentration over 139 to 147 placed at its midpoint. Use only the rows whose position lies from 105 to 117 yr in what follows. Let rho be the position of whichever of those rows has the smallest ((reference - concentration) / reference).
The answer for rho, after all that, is 110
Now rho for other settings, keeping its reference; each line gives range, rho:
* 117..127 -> 118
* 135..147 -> 146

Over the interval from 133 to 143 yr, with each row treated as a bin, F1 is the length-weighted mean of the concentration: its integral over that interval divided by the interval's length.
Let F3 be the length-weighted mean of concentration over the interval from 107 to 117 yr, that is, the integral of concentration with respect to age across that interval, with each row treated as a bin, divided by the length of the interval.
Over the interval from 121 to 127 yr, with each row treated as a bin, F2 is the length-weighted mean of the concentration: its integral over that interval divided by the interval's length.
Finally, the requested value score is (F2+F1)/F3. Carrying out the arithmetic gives 1.8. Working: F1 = 1.33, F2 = 1.35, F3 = 1.50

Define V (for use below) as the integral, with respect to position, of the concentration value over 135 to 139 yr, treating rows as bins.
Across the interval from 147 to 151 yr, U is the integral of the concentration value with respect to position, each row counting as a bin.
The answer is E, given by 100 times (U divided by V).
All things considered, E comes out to 99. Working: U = 5.37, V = 5.41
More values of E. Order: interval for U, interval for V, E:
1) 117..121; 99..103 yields 89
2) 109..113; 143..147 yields 115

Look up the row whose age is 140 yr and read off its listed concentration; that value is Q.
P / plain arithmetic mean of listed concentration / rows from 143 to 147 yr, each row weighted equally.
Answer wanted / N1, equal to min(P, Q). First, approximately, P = 1.34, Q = 1.279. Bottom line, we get 1.28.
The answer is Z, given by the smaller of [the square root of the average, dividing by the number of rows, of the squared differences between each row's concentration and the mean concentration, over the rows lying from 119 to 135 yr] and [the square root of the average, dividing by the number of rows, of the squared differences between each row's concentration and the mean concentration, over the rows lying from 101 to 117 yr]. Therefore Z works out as 0.0178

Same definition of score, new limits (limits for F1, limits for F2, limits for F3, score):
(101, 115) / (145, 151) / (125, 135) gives 2.2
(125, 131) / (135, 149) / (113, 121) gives 1.9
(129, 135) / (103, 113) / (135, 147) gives 2.2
